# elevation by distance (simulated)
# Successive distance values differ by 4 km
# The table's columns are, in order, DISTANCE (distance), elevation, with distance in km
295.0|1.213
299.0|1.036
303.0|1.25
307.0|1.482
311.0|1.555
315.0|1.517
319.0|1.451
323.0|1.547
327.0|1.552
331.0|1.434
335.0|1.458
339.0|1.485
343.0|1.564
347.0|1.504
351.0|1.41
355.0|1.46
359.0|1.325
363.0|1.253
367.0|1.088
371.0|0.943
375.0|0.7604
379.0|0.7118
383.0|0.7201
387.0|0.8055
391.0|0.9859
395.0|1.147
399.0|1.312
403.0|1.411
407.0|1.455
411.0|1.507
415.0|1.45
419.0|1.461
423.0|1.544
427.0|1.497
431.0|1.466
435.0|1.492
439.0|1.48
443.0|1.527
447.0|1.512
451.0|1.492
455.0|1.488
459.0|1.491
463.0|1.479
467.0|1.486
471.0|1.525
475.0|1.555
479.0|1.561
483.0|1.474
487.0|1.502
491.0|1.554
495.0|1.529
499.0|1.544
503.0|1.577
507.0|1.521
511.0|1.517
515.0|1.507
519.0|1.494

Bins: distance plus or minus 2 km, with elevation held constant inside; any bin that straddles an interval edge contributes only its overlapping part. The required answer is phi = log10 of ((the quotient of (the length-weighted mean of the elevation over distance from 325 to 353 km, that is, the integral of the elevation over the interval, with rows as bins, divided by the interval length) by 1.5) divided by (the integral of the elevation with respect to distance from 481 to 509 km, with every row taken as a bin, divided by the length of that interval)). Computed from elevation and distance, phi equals -0.19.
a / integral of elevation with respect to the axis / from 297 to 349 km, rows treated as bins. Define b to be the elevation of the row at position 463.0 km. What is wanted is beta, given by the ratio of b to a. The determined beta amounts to 0.0196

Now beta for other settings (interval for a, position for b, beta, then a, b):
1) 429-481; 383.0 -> 0.0092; 78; 0.7201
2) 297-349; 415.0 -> 0.0192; 75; 1.45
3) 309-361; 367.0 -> 0.0141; 77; 1.088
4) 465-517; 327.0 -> 0.0195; 79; 1.552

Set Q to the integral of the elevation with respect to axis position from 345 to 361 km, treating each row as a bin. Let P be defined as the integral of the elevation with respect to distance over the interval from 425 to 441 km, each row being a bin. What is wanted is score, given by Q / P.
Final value 0.96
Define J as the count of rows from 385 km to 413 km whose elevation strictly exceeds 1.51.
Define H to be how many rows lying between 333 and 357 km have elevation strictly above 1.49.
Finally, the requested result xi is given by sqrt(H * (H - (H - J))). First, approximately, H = 2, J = 0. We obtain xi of 0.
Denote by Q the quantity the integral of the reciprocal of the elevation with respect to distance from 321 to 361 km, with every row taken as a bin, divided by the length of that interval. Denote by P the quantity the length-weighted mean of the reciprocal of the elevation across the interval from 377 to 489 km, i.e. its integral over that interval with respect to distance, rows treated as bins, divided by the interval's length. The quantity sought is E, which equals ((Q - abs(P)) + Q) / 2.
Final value 0.30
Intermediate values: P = 0.765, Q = 0.68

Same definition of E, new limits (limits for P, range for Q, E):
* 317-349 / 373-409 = 0.71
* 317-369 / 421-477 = 0.31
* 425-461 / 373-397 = 0.87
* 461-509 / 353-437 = 0.54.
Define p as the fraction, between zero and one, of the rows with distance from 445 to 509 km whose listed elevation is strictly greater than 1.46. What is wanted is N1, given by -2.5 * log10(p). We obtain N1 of 0.0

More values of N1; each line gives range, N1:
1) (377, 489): 0.4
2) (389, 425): 1.2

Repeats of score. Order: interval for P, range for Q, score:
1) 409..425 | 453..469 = 1.00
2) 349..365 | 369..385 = 0.58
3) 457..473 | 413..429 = 1.00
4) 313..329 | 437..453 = 0.99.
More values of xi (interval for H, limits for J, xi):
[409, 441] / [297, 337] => 4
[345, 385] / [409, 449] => 2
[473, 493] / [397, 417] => 0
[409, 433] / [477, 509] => 4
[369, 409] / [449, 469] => 0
